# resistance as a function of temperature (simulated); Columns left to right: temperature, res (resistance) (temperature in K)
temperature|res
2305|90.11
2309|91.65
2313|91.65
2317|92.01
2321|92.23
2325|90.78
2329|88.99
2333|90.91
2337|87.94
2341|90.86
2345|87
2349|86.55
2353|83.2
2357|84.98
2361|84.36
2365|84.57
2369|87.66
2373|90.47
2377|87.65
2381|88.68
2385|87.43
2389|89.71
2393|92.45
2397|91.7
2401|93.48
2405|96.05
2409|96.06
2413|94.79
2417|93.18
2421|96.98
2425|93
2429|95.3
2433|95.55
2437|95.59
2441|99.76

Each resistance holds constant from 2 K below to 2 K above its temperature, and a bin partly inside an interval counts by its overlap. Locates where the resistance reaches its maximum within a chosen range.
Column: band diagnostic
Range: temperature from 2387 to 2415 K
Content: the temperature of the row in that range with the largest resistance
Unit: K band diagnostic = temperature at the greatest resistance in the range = 2409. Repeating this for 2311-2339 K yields 2321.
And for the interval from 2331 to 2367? 2333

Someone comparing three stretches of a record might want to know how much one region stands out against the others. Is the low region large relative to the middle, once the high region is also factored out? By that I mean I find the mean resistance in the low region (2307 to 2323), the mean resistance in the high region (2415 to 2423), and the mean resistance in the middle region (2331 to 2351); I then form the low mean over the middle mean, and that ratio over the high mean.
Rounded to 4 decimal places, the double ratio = 0.0109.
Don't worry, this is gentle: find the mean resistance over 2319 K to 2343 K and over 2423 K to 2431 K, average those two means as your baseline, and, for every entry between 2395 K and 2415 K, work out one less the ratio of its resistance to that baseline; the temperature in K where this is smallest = 2409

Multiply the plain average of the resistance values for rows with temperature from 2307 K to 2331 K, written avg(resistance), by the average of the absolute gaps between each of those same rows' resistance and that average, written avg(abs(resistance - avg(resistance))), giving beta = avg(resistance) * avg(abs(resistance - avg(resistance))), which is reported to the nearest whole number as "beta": 81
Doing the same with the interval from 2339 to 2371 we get 161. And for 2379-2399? 150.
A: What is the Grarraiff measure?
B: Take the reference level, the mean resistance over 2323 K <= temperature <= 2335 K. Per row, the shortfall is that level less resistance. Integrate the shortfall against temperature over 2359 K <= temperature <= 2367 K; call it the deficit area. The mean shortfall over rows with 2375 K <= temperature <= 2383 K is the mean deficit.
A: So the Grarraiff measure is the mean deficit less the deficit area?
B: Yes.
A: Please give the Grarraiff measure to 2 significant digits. -44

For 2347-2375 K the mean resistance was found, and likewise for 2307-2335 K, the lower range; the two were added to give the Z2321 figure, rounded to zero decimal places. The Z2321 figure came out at 177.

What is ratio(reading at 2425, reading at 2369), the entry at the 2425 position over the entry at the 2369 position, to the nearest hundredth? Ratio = 1.06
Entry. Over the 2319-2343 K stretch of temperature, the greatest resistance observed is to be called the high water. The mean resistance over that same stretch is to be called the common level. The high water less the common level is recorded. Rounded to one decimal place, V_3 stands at 1.9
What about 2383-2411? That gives 3.6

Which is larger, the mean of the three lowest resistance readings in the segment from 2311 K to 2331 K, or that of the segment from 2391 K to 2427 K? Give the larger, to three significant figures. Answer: 92.4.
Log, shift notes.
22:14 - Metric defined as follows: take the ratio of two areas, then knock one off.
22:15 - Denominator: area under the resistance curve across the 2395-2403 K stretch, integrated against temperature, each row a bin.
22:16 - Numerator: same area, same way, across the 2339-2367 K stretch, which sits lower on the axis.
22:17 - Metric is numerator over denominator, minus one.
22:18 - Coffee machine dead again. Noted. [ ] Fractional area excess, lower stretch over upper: 2.2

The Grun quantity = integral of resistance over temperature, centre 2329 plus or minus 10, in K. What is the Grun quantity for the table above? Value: 1803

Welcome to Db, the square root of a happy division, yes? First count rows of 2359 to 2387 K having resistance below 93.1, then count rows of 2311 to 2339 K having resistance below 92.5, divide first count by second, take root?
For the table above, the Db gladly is 1.0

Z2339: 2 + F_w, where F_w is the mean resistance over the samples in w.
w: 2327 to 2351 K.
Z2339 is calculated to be 91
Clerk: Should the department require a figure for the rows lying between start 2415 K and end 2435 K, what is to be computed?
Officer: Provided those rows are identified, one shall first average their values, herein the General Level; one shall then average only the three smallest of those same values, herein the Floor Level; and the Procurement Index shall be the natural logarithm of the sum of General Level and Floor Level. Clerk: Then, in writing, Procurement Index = 5.24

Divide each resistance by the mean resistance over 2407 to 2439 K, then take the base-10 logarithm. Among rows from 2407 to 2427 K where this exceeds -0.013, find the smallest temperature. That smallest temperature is 2409 K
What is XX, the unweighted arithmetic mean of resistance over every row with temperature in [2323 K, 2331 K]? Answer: 89.9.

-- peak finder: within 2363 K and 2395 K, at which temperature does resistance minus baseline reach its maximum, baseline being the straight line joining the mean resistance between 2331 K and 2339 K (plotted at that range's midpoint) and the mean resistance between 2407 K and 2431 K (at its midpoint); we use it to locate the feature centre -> 2393 K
